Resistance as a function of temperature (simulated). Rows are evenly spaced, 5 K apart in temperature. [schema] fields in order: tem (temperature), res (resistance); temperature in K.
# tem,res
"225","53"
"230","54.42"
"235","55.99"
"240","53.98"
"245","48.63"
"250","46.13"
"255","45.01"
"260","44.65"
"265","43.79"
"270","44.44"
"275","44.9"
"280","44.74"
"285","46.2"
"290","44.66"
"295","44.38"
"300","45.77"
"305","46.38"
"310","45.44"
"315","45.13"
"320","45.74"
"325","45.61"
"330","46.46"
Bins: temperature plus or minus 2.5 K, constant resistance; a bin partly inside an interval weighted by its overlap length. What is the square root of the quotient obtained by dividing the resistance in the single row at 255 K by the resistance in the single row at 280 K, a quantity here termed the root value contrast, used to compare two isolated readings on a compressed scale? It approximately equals 1.00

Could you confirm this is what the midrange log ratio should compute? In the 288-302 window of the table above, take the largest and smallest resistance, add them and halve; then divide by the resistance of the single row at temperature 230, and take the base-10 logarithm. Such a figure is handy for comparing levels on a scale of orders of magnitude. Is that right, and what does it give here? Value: -0.08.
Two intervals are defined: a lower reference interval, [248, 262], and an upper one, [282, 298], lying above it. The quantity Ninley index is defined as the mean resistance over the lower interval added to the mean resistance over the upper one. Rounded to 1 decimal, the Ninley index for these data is 90.3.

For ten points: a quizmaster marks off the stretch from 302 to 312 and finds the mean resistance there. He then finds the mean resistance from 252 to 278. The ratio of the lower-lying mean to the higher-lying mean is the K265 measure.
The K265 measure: 0.97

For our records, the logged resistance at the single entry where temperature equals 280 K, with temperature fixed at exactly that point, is 44.74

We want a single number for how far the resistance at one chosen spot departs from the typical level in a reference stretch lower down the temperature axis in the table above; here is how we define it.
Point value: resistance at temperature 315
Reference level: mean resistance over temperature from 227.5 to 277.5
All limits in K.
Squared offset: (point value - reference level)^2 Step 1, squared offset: 9.4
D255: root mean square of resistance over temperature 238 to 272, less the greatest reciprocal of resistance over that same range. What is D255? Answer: 46.8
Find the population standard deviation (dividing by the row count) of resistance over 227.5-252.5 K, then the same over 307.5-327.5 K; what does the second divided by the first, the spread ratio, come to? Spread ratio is 0.060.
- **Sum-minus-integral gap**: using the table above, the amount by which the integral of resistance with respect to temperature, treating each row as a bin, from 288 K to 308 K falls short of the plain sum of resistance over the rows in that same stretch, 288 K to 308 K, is -725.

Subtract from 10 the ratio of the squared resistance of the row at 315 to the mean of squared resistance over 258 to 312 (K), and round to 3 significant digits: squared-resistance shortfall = 9.00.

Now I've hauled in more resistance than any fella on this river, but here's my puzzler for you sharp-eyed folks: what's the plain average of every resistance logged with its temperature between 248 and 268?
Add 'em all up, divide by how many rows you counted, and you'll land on 44.9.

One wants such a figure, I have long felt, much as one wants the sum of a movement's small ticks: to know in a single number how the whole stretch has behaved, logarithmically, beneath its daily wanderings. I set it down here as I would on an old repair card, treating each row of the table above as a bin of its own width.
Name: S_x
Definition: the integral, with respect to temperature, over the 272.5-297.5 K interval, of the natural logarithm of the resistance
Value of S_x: 95.15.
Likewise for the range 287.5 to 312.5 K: 95.34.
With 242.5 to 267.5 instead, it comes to 95.50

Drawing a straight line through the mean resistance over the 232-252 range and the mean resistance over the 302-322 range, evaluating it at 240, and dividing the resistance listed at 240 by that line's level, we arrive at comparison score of 1.05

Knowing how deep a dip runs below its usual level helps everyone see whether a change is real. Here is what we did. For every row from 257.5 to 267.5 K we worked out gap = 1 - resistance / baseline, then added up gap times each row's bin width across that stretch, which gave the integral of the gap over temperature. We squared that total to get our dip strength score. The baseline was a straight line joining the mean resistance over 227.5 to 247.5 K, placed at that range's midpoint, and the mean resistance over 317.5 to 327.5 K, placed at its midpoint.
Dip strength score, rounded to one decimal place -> 1.8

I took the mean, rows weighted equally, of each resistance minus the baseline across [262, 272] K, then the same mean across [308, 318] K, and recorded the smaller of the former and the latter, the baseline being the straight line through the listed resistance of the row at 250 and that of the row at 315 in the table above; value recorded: -1.7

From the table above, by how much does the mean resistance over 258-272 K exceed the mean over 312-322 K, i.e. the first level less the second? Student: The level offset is -1.1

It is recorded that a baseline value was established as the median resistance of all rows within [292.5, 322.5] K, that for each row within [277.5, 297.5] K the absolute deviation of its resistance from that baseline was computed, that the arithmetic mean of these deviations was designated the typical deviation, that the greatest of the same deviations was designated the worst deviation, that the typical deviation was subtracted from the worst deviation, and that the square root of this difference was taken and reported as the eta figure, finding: 0.56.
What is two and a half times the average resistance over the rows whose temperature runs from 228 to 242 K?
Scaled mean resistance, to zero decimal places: 137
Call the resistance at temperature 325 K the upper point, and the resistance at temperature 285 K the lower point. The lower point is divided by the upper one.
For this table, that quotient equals 1.01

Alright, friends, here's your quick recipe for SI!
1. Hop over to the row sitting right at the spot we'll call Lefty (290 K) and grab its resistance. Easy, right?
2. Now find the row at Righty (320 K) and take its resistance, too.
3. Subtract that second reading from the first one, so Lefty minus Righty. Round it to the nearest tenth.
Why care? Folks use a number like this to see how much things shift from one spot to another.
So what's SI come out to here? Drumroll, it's -1.1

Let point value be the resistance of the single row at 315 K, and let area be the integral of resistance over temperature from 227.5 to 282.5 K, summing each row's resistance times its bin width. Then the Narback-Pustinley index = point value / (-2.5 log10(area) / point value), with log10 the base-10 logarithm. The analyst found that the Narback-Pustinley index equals -238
